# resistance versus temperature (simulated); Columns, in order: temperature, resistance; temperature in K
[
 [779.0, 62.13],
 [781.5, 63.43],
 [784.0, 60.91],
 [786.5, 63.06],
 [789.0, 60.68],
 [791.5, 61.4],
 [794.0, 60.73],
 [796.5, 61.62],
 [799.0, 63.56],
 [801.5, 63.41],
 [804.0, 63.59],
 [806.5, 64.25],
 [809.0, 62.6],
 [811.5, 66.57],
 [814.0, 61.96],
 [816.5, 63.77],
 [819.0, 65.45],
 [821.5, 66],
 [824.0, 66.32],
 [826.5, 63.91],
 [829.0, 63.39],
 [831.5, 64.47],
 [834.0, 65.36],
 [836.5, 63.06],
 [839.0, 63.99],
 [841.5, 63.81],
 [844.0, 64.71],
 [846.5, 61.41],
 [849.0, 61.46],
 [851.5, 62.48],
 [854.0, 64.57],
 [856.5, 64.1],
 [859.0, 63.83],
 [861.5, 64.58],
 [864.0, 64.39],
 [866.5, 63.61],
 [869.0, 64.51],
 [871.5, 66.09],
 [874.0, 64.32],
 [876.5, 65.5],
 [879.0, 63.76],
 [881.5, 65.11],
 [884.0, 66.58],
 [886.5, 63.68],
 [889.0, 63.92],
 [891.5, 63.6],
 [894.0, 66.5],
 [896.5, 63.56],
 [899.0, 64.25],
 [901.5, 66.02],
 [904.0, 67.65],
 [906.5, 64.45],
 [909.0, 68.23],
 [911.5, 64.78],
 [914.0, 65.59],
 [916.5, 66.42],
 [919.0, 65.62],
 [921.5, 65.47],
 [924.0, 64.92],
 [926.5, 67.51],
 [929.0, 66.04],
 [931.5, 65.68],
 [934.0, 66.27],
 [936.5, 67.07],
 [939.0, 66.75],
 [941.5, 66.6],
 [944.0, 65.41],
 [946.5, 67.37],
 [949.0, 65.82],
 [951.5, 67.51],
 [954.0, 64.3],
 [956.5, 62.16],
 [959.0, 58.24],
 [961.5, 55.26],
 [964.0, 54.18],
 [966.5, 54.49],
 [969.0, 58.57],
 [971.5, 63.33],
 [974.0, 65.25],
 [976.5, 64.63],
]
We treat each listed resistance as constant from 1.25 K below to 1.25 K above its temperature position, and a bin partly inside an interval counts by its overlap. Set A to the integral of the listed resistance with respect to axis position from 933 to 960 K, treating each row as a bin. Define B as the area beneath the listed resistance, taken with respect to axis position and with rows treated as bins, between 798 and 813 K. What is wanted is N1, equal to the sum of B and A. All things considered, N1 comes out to 2722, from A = 1763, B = 960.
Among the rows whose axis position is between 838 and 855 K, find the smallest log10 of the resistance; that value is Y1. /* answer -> 1.79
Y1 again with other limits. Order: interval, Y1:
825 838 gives 1.80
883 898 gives 1.80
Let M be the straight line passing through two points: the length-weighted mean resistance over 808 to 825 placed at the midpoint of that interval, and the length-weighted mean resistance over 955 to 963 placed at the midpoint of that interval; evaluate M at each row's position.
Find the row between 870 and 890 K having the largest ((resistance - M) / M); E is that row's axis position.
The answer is 884.0 K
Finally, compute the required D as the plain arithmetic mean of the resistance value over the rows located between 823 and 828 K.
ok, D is 65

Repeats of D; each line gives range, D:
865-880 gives 65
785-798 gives 61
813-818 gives 63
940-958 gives 66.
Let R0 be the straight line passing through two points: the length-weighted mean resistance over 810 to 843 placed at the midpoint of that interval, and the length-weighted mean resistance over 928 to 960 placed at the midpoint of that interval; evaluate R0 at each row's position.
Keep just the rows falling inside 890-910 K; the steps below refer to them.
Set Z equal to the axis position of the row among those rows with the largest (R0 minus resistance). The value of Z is 896.5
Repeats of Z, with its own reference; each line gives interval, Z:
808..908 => 846.5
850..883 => 851.5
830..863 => 846.5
